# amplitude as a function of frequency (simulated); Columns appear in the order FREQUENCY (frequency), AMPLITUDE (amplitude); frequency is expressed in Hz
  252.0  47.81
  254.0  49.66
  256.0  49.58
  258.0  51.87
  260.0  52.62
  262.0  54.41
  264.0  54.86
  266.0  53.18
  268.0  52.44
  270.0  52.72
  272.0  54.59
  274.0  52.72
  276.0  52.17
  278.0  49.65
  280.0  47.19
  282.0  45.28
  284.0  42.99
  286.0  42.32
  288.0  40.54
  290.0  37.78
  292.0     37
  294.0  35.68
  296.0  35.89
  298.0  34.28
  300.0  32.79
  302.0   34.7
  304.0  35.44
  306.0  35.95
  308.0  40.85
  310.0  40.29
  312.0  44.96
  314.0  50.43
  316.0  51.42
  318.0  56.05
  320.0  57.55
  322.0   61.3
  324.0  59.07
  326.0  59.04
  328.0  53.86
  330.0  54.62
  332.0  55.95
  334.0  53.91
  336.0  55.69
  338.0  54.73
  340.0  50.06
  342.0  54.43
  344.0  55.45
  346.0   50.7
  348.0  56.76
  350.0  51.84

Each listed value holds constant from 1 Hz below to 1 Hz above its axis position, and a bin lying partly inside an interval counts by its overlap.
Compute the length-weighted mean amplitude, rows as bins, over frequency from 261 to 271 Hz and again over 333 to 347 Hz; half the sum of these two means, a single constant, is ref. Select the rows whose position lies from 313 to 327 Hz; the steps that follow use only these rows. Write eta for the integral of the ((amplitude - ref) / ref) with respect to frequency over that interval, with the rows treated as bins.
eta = 0.7 Hz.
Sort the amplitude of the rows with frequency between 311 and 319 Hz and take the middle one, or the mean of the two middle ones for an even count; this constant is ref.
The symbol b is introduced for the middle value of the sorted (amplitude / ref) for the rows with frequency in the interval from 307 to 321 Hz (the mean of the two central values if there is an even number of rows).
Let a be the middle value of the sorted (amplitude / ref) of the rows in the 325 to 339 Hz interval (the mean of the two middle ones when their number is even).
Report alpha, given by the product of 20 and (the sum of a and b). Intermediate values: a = 1.07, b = 0.99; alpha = 41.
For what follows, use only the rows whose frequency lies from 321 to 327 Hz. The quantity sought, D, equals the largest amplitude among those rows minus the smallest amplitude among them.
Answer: 2.3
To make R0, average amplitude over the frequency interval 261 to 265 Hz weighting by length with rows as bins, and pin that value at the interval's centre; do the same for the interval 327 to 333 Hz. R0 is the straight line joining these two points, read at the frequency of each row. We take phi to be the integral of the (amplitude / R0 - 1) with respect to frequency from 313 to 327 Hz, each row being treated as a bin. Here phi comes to 0.4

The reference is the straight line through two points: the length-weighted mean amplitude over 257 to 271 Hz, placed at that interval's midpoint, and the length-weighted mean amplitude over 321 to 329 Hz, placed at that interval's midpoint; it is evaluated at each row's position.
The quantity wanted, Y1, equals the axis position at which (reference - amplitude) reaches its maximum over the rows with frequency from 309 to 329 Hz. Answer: 310.0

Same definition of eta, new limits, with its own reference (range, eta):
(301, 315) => -3.4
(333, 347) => 0.0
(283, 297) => -3.8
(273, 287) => -1.6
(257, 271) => -0.1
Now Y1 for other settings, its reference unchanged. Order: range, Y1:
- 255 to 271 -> 256.0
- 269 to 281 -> 280.0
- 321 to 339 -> 334.0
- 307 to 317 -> 310.0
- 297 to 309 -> 300.0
